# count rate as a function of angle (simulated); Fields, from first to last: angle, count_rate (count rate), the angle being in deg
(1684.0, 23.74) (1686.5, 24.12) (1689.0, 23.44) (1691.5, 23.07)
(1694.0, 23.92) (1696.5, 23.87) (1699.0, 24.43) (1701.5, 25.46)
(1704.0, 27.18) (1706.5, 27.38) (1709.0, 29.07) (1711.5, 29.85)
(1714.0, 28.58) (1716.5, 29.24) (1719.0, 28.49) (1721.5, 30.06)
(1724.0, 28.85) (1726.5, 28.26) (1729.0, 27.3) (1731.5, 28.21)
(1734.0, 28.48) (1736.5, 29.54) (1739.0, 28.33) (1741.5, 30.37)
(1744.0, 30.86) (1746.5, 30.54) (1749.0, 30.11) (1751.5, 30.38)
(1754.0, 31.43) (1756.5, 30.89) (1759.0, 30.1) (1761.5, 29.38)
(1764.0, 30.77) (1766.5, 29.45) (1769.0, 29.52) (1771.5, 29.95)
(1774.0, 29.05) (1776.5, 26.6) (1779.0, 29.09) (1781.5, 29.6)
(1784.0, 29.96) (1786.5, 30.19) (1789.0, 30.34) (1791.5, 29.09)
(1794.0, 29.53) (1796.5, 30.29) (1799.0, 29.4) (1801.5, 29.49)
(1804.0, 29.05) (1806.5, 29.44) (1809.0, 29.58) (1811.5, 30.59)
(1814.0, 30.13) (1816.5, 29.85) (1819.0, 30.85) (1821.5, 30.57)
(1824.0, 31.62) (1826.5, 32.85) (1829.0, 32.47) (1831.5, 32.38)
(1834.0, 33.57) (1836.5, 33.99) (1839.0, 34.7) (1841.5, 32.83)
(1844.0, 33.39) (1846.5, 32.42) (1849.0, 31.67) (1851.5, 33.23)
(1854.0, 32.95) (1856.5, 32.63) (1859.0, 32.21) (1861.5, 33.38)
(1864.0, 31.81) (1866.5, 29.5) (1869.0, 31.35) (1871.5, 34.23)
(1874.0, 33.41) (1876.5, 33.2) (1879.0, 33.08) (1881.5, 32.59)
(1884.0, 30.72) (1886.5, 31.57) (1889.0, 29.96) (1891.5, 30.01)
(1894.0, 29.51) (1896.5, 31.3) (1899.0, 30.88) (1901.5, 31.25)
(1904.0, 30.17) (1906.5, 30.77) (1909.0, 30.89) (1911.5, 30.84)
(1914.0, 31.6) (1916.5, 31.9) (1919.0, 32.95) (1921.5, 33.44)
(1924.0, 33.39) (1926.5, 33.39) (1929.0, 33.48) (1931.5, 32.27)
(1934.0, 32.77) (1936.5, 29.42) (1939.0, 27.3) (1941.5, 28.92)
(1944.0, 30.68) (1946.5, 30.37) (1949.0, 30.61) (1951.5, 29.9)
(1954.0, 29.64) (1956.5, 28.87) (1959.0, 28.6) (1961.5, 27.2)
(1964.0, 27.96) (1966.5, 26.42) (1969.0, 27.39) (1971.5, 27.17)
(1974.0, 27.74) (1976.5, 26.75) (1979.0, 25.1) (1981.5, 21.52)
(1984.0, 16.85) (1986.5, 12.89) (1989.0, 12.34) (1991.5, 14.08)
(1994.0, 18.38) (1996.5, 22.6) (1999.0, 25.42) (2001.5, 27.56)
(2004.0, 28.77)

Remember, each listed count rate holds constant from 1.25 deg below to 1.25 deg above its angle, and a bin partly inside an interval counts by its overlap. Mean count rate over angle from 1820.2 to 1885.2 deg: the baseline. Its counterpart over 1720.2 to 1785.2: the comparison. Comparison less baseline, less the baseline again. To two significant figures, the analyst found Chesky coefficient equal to -36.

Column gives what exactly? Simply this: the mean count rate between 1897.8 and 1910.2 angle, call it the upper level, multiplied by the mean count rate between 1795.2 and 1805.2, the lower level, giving 910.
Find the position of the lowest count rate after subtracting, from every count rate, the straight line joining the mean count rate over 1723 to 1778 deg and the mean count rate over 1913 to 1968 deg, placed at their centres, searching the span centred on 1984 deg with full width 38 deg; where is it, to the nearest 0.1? 1989.0 deg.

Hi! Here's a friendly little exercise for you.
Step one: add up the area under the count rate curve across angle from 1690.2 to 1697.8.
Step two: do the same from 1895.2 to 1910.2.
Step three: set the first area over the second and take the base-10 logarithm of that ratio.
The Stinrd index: -0.4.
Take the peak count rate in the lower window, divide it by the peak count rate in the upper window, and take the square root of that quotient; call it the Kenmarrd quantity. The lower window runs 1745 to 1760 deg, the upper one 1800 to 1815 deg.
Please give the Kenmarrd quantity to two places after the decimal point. 1.01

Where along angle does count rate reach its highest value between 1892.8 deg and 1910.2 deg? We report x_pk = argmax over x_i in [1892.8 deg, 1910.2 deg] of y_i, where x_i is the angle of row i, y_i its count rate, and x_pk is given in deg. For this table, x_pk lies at 1896.5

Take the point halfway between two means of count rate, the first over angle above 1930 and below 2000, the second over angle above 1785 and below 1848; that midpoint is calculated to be 28.4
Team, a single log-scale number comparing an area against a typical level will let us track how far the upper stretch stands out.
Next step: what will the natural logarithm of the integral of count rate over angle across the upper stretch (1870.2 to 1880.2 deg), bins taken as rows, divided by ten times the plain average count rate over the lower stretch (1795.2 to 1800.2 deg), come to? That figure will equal 0.1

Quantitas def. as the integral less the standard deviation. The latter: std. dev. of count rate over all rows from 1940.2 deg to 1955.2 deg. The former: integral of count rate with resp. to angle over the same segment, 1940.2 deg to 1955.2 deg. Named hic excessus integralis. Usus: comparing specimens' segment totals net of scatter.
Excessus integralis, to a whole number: 450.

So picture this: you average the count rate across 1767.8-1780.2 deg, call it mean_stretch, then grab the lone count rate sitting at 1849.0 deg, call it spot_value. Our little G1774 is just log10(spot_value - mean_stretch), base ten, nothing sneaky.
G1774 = 0.5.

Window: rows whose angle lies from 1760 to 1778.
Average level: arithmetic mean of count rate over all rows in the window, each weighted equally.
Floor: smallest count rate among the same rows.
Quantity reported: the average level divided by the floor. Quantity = 1.10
